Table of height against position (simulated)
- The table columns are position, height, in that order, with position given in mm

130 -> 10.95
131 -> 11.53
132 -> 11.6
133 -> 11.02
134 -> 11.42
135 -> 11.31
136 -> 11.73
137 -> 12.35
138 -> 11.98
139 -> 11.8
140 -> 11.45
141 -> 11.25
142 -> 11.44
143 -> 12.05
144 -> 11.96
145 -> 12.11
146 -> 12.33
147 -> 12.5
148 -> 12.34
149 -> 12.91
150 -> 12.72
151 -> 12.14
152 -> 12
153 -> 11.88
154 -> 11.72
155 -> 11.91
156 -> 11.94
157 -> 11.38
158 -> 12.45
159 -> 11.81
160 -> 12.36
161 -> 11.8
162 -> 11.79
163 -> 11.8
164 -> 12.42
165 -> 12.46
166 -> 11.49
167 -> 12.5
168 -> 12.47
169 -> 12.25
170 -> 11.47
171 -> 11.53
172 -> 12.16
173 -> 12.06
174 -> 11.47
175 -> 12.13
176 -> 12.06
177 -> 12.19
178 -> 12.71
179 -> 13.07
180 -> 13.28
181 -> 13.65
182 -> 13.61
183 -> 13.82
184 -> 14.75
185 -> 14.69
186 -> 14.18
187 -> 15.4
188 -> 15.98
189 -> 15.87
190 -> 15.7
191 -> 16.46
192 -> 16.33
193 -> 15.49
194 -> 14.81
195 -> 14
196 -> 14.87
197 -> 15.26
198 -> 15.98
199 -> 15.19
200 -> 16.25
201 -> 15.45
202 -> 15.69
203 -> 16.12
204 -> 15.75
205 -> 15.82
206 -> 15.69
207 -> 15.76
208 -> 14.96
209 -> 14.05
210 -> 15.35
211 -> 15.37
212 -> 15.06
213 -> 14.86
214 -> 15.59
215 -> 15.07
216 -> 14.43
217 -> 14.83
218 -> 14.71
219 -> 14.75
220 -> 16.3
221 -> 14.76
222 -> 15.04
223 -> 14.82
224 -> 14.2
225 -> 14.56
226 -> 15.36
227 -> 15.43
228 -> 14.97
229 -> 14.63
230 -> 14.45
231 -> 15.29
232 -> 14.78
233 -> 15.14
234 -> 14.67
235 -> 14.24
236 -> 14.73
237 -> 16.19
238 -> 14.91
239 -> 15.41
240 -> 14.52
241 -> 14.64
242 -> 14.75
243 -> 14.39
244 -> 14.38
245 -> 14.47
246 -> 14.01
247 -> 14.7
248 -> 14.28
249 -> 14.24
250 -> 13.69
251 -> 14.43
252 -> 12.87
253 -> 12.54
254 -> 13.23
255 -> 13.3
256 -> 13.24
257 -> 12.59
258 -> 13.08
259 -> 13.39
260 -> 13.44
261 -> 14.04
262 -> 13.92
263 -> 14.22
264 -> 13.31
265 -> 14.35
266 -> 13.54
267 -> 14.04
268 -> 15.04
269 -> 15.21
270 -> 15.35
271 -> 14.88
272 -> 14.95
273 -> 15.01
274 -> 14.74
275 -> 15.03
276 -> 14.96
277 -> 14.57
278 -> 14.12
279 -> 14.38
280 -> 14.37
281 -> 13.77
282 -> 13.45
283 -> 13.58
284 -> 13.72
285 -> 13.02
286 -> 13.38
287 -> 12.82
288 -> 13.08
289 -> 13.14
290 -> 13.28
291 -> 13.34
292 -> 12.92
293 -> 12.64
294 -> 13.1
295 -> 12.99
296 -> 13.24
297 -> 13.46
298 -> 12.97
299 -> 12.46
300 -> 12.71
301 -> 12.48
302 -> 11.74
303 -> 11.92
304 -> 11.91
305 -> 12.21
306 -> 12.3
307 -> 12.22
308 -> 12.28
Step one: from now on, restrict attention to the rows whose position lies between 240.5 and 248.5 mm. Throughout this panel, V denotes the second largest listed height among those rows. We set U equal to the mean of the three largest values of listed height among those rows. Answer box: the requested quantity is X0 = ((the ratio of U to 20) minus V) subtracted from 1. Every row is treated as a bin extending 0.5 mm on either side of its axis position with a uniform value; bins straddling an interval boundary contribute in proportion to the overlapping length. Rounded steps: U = 15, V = 14.7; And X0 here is 15.0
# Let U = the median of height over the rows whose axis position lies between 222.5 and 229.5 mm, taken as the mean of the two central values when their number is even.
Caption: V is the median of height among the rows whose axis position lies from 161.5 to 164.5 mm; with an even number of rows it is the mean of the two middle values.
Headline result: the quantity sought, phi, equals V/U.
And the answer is 0.80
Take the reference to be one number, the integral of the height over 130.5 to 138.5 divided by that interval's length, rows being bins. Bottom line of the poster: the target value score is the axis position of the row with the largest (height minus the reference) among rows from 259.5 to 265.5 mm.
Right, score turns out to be 265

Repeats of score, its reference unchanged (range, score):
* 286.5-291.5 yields 291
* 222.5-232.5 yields 227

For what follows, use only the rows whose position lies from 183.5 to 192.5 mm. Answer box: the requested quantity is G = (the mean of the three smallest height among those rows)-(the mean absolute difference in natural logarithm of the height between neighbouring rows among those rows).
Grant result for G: 14.5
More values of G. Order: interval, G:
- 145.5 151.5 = 12.2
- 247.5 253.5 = 13.0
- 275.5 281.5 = 14.1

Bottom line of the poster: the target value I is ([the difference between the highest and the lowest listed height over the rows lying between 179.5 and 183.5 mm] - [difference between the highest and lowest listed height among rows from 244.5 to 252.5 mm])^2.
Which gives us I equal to 1.7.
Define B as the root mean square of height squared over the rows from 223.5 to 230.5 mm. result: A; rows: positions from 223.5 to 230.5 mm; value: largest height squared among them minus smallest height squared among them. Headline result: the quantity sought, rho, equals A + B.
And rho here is 256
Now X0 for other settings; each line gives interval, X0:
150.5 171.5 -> 12.8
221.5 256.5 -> 15.6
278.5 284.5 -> 14.7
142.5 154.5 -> 13.1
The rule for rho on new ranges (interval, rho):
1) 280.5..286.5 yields 202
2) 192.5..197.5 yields 266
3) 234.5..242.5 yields 283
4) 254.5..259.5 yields 193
